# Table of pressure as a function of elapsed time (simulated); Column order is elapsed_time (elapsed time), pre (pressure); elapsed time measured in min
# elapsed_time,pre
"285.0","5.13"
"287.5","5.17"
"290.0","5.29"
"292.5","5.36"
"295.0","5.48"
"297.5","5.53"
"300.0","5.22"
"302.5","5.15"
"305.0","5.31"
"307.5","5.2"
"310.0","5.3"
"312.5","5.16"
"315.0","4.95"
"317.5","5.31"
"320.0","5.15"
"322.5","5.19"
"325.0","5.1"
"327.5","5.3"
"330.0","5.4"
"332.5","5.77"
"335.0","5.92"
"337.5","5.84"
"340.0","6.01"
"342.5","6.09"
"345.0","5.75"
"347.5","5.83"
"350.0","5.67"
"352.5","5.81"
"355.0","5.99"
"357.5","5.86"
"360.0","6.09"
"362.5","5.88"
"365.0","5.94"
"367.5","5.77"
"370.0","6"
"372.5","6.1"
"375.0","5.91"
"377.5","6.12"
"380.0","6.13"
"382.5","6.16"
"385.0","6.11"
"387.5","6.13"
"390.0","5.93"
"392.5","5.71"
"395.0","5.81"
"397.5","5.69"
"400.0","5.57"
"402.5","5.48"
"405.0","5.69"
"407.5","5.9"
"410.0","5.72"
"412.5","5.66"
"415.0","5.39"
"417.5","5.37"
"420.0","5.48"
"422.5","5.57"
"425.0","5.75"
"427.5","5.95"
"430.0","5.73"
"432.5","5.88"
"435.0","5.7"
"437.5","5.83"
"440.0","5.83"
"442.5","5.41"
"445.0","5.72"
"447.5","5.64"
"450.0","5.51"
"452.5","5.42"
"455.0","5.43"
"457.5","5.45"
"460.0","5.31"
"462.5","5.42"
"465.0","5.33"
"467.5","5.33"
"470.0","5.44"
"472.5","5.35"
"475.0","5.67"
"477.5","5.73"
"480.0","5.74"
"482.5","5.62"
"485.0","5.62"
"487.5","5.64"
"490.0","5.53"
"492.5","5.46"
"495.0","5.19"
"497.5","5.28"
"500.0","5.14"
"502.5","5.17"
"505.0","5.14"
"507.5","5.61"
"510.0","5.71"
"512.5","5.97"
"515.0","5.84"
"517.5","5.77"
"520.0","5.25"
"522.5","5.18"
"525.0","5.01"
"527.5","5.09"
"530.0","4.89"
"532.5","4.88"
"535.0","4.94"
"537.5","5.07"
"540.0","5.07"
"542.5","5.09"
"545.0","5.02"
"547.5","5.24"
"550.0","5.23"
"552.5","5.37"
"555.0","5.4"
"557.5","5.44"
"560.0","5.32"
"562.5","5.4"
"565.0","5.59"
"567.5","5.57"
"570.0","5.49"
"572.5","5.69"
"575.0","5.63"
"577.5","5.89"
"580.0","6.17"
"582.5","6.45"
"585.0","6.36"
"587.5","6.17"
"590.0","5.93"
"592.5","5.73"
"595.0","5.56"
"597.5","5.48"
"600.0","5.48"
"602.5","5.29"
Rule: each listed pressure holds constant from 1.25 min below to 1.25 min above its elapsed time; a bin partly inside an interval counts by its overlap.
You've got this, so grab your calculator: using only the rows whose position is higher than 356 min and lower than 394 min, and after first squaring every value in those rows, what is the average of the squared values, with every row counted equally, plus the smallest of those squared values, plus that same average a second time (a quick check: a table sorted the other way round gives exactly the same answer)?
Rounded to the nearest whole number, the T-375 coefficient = 104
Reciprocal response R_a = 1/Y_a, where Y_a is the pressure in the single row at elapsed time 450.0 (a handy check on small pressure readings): 0.181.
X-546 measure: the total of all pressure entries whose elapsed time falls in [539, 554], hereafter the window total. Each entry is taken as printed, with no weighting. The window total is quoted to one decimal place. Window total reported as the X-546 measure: 31.0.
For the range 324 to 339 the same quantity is 33.3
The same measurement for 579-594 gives 36.8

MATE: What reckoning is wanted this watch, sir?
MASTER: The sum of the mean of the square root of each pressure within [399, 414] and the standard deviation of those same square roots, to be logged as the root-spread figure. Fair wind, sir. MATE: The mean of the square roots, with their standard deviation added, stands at 2.41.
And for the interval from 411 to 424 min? 2.37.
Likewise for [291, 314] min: 2.33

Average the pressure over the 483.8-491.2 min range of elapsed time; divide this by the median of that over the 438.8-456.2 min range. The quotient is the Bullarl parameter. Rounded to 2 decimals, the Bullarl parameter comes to 1.02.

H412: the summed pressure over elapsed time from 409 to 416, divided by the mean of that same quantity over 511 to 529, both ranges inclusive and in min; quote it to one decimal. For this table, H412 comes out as 3.1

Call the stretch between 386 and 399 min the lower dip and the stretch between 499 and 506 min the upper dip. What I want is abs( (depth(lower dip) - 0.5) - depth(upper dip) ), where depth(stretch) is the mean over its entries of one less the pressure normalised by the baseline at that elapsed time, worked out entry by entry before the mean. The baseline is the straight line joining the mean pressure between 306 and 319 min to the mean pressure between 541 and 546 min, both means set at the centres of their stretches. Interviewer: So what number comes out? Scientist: 0.62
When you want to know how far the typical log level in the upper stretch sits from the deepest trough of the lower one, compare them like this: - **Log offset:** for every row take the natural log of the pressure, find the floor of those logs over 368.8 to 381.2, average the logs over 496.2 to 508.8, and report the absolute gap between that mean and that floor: 0.12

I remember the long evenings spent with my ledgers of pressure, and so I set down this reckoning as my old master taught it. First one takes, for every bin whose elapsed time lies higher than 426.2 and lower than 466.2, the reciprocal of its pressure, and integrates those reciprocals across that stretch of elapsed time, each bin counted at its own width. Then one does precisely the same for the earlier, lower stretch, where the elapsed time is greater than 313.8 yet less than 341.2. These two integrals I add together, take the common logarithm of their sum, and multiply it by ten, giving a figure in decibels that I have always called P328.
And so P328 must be 10.9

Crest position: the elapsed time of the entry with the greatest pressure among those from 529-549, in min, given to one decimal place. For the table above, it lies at 547.5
